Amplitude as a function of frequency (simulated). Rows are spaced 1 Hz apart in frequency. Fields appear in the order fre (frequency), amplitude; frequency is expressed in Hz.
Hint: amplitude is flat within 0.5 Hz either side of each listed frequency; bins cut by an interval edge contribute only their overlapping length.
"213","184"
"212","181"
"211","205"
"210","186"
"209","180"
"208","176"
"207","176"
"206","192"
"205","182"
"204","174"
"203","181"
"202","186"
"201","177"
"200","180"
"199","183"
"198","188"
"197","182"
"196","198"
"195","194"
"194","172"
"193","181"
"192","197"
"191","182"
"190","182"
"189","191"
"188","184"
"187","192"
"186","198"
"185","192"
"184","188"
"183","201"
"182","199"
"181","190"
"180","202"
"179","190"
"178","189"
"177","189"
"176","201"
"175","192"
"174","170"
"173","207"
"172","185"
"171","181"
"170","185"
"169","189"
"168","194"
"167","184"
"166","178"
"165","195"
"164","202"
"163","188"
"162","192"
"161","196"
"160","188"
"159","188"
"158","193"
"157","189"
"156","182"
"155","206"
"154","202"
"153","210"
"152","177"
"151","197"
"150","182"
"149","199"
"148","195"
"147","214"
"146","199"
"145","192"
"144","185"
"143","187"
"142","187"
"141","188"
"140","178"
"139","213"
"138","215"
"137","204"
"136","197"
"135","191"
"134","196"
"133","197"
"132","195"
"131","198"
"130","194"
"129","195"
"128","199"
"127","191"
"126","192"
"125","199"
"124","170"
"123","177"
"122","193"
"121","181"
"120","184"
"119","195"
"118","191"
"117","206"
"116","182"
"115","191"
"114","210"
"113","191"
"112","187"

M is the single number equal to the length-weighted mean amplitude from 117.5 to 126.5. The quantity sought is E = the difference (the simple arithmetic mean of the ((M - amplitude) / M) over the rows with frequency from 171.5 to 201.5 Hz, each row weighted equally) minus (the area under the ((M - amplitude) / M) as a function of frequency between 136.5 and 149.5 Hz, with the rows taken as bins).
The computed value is 0.66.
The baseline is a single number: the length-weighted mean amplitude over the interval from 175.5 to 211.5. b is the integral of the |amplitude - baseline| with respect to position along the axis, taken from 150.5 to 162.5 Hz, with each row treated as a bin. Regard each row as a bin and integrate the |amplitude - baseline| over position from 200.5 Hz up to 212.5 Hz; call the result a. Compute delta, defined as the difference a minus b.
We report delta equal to 0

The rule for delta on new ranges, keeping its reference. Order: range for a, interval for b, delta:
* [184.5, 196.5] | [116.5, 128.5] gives -17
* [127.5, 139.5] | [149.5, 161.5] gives 39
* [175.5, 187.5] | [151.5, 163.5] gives -13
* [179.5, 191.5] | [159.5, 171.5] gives 13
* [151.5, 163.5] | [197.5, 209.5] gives 4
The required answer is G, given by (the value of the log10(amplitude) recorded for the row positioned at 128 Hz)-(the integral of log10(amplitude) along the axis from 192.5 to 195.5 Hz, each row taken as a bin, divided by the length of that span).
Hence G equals 0.04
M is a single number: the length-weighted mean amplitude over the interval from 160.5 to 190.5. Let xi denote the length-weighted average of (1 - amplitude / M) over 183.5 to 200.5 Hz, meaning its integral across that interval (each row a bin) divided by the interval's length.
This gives 0.019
